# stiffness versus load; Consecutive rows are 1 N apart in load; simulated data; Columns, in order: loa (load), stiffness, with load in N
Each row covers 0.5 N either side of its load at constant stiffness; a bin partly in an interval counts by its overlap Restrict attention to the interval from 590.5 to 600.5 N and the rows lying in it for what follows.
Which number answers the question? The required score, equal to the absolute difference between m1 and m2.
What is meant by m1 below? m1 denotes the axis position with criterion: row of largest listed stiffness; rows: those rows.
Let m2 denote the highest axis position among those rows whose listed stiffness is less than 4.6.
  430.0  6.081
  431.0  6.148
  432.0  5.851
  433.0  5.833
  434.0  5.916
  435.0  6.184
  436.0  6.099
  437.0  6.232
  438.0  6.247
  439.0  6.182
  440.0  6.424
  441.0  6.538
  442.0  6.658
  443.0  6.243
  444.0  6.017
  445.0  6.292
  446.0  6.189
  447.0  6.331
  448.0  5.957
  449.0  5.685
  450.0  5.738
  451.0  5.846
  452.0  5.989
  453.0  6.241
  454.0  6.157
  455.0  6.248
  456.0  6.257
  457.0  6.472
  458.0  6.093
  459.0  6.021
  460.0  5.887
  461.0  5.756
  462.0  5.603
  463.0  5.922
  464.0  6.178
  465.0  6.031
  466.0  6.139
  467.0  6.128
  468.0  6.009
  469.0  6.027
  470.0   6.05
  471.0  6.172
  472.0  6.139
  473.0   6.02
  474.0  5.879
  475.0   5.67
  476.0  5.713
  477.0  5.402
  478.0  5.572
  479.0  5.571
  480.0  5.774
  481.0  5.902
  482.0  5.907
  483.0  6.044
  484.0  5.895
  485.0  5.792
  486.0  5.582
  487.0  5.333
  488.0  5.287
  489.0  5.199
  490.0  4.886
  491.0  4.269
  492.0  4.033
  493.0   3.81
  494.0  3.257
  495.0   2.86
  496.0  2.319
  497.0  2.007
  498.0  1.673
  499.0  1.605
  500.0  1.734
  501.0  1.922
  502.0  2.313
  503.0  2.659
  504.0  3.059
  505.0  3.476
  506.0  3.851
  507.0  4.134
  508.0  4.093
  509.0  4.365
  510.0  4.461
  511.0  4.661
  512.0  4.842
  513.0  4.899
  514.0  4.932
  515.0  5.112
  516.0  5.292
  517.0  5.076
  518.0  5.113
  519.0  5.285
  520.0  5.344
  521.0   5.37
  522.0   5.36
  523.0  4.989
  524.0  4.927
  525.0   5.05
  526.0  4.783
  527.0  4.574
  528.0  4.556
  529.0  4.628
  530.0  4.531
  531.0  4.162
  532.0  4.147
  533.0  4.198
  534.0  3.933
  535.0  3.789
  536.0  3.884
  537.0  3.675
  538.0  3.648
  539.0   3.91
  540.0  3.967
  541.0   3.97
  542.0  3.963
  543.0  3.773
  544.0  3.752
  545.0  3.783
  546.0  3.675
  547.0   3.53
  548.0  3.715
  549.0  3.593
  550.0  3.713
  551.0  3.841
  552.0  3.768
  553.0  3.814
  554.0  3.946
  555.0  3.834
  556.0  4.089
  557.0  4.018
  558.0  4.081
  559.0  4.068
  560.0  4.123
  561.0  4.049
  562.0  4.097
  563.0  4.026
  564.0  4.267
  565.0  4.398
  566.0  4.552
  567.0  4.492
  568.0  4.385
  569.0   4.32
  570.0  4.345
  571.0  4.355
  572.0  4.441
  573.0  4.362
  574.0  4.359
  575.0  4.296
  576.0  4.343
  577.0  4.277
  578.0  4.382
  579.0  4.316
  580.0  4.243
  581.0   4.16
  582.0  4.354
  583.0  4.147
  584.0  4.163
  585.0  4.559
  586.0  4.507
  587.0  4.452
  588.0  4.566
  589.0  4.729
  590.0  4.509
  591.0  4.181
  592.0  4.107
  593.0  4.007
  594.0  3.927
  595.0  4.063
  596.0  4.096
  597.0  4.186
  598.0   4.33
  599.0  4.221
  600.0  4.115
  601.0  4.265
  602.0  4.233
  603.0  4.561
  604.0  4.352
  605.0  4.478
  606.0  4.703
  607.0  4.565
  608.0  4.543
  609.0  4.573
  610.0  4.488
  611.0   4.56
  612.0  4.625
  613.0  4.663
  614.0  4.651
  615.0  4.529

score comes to 2 N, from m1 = 598.0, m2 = 600.0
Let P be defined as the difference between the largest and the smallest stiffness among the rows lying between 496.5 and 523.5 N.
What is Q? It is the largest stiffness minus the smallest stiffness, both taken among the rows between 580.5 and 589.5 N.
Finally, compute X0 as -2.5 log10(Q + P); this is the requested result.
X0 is -1.6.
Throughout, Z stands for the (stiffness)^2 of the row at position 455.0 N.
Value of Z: 39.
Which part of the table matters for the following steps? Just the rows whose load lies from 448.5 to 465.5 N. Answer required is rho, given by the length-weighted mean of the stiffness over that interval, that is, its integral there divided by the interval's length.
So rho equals 6.0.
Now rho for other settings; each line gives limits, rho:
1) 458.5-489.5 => 5.8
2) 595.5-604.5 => 4.3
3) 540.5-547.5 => 3.8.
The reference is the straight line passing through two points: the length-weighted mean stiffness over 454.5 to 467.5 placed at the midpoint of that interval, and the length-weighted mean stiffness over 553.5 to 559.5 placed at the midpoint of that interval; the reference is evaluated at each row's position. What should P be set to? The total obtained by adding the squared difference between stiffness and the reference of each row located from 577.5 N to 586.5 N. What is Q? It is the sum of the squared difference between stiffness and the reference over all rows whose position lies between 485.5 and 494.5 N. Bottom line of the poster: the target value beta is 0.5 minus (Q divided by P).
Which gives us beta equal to -1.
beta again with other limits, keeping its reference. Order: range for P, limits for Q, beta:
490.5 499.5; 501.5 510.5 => 0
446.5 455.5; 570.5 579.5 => -4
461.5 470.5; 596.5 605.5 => -38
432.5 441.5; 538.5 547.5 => -1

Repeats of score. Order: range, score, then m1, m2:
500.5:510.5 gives 0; 510.0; 510.0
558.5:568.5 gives 2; 566.0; 568.0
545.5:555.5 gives 1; 554.0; 555.0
